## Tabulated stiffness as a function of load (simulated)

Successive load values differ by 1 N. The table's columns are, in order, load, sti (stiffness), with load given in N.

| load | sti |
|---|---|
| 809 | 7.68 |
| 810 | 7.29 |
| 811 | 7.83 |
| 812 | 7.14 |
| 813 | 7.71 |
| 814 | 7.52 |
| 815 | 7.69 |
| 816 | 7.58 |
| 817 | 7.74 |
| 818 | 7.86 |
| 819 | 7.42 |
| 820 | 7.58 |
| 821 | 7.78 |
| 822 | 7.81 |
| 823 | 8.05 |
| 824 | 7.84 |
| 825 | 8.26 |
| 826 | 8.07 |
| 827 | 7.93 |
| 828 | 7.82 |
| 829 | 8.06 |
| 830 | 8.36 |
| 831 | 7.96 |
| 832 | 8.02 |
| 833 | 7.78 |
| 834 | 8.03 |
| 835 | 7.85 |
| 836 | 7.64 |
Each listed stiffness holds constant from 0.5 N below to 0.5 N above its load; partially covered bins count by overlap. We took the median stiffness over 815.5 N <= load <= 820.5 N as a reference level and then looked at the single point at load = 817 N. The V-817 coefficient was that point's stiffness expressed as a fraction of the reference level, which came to 1.02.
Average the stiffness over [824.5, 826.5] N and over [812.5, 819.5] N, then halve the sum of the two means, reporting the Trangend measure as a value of 7.91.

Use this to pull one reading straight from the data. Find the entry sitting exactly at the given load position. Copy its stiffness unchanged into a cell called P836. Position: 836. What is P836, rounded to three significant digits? 7.64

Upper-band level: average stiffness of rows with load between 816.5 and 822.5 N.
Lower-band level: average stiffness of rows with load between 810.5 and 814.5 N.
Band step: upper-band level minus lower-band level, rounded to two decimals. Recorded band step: 0.15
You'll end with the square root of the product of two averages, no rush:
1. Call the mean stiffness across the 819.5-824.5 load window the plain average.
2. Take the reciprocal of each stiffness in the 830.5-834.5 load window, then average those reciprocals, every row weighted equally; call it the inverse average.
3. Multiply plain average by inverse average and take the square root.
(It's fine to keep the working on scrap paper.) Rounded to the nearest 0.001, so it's 0.992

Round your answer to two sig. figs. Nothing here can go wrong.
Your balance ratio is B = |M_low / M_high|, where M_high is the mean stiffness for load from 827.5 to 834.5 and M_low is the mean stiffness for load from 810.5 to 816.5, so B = 0.95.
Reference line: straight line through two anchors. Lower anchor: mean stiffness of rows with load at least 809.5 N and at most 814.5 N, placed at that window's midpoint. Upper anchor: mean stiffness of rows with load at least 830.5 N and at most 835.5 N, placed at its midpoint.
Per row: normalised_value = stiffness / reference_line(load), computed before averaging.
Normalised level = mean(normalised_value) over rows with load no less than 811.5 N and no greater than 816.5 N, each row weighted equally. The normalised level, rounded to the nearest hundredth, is 1.00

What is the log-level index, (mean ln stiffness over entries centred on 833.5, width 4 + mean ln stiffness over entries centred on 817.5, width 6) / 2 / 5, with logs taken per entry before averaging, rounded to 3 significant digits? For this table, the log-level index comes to 0.410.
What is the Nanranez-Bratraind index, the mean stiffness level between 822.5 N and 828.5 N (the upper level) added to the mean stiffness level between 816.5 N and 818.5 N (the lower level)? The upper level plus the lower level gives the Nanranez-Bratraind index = 15.8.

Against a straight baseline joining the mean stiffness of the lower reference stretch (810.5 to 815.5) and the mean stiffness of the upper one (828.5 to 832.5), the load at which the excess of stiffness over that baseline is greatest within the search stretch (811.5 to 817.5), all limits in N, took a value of 813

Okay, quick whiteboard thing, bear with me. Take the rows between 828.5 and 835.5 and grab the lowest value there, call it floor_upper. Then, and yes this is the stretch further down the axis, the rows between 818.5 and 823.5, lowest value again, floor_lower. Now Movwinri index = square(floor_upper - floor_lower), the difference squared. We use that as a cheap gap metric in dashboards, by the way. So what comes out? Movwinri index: 0.130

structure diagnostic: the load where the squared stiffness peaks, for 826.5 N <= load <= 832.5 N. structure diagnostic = 830 N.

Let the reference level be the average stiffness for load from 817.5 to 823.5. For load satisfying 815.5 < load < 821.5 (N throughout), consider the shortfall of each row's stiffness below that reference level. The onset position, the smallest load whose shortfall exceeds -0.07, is 816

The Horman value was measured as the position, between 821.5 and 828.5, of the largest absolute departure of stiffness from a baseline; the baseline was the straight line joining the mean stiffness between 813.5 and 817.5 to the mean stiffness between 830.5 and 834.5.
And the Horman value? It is 825 N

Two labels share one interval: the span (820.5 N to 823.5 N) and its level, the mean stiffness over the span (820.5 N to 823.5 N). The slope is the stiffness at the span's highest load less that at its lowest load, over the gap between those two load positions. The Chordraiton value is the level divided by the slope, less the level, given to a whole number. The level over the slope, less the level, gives 50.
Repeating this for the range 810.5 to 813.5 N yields -134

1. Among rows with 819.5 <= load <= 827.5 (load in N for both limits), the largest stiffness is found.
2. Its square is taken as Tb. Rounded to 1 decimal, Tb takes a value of 68.2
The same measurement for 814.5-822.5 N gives 61.8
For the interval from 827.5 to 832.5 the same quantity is 69.9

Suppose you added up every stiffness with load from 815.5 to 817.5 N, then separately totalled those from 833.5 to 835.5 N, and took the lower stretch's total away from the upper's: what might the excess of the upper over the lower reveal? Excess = 0.56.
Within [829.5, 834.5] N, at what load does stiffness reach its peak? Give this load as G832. 830 N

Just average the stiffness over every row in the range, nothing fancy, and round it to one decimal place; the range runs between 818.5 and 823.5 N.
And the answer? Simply 7.7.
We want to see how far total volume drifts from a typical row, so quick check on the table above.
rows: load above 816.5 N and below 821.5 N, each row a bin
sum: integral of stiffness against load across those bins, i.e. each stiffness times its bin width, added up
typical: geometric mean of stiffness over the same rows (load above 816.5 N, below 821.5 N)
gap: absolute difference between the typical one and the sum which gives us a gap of 30.7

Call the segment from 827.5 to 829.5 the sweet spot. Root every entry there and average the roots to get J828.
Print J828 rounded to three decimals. 2.818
